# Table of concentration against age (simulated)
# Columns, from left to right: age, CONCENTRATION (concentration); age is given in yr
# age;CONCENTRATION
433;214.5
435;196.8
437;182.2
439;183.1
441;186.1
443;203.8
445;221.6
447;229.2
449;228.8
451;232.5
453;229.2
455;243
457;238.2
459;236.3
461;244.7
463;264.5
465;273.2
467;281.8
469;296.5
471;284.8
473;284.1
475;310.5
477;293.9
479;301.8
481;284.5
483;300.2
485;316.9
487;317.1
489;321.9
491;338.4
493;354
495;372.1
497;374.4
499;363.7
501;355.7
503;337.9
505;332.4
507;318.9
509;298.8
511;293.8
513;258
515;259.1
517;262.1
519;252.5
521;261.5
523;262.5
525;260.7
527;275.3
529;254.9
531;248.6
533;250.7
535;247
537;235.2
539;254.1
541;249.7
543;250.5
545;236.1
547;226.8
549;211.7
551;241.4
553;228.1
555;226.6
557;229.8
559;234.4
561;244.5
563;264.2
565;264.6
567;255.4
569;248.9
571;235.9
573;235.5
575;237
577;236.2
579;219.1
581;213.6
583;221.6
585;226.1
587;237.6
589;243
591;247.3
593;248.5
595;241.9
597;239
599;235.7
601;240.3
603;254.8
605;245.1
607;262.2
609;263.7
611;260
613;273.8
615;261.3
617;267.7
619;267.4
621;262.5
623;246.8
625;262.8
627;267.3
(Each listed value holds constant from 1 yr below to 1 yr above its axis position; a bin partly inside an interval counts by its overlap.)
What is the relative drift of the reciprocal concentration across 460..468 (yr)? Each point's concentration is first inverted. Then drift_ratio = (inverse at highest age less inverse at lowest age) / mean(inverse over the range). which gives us -0.143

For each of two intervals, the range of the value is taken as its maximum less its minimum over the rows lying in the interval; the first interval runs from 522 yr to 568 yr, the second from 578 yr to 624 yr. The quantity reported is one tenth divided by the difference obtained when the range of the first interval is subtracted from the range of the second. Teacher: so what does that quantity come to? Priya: -0.029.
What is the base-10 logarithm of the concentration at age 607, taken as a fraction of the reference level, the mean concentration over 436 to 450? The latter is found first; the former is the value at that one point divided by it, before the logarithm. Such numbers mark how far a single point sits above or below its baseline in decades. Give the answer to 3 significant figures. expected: 0.107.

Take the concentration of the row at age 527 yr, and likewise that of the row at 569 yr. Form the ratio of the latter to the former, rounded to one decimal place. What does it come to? 0.9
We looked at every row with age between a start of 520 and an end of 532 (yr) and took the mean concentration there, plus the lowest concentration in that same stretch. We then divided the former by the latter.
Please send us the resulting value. 1.05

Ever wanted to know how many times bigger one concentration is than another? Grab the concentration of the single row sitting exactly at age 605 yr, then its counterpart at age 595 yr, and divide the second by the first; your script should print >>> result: 0.99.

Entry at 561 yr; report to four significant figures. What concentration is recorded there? 244.5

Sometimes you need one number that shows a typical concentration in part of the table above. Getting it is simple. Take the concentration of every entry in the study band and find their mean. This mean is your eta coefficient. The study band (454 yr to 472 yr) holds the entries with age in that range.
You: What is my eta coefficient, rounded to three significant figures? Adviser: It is 263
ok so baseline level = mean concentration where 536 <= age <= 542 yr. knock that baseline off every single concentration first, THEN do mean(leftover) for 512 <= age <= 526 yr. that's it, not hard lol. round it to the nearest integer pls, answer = 13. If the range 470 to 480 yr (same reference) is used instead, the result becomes 49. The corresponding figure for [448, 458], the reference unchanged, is -12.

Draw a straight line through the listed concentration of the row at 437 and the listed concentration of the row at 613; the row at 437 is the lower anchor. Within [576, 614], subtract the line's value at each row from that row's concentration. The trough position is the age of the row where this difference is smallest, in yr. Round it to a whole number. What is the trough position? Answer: 581 yr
